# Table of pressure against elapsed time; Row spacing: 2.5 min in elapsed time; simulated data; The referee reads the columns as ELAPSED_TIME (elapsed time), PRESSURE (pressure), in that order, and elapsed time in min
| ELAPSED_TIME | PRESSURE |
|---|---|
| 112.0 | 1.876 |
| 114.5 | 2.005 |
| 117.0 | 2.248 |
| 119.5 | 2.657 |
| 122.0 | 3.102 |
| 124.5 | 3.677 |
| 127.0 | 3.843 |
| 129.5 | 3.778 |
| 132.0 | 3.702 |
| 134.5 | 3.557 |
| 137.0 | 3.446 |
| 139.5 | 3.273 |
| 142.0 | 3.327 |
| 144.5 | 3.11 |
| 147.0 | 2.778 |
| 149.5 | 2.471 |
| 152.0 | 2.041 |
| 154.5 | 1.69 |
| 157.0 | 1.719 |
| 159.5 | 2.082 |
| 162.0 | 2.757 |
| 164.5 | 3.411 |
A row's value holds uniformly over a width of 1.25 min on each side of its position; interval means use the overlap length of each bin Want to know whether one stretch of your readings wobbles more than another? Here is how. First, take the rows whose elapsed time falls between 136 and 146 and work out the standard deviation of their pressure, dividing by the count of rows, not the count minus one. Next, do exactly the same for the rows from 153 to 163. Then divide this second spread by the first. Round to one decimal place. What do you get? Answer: 3.6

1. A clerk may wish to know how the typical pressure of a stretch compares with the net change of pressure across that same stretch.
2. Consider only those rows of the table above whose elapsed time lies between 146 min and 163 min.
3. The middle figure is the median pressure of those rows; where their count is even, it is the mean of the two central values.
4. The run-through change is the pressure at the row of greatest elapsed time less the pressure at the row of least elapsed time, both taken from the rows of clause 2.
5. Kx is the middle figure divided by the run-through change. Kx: -99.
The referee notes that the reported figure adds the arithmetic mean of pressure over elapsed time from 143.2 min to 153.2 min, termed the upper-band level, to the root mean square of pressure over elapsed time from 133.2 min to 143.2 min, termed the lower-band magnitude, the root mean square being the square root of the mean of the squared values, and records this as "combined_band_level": 6.0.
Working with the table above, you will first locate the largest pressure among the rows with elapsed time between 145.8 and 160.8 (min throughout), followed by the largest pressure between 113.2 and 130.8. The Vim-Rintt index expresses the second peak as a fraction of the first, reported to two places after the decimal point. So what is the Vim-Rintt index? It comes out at 1.38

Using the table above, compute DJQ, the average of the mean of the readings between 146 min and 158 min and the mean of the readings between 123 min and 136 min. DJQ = 2.9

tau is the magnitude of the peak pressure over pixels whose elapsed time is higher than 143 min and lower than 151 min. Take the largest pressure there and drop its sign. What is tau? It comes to 3.1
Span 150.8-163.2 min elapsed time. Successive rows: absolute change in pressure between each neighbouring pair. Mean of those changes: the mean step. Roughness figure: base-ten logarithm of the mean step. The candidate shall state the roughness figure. -0.45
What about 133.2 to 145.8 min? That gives -0.86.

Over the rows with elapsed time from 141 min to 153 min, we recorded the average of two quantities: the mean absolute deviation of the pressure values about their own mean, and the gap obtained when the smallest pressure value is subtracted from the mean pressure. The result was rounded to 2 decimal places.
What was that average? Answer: 0.55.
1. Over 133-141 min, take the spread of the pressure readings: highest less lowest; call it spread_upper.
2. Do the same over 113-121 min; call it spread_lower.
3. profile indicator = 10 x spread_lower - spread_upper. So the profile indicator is 6.2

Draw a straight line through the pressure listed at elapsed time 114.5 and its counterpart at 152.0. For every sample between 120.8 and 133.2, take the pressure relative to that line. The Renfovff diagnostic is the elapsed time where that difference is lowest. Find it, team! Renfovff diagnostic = 122.0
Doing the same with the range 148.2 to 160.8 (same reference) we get 154.5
